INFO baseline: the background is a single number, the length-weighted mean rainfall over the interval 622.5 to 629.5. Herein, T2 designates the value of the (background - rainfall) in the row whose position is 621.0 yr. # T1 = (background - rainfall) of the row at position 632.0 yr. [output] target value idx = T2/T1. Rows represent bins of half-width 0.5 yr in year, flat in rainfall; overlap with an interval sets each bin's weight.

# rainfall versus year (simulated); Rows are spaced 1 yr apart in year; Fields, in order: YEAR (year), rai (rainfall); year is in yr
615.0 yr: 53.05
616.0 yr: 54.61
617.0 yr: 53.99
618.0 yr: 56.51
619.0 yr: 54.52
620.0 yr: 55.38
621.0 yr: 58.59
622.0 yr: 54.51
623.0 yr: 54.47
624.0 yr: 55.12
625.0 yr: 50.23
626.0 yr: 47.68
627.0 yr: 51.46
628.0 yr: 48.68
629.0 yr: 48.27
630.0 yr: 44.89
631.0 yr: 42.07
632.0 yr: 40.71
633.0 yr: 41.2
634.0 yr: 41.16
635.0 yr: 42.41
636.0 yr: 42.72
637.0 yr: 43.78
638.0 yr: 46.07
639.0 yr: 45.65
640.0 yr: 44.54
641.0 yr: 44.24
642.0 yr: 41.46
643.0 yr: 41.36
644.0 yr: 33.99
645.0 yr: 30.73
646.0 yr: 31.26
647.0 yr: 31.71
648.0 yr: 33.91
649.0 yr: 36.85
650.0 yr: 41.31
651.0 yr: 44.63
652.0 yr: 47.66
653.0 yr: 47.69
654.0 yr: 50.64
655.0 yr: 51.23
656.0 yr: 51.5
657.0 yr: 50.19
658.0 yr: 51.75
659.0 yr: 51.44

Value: -0.8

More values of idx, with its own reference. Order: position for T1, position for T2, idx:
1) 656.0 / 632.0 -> -15.5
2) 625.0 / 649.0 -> 22.8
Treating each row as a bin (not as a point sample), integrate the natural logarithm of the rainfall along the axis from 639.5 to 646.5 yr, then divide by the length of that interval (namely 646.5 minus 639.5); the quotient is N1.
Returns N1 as 3.63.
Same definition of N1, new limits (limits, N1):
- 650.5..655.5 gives 3.88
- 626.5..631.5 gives 3.85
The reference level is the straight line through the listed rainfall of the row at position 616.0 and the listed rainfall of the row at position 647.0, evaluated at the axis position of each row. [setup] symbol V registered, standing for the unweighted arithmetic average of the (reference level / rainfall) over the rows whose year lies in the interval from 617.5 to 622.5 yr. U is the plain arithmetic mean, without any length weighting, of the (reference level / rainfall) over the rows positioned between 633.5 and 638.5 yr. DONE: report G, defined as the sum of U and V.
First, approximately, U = 0.92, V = 0.92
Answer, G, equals 1.85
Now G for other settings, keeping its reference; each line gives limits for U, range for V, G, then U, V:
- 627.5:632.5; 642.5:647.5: 1.98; 0.99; 0.99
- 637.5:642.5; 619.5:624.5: 1.73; 0.83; 0.90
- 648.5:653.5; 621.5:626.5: 1.60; 0.67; 0.93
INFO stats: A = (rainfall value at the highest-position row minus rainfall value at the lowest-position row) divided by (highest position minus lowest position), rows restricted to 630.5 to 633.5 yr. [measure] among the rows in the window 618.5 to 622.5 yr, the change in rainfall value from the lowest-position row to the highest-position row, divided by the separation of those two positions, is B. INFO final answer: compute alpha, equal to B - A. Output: 0.4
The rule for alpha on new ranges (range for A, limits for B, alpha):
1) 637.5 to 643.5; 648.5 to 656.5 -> 3.0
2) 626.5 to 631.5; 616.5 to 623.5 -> 2.4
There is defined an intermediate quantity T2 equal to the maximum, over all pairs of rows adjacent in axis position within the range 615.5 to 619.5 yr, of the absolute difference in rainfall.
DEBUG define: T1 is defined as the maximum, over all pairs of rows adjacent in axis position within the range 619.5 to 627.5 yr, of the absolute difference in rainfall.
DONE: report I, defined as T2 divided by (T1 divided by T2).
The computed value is 1.3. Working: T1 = 4.9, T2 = 2.5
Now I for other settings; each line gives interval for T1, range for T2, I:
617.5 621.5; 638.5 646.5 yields 16.9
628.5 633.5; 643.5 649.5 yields 3.1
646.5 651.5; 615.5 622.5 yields 3.7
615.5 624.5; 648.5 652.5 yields 4.9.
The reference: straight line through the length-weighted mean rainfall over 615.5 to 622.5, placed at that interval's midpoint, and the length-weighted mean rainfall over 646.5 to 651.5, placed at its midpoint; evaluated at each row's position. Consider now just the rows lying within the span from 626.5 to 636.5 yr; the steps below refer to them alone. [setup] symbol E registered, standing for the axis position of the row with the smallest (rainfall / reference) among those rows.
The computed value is 632.0 yr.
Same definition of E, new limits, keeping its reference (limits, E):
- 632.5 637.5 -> 633.0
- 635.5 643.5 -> 636.0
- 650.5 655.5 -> 651.0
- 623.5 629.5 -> 626.0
